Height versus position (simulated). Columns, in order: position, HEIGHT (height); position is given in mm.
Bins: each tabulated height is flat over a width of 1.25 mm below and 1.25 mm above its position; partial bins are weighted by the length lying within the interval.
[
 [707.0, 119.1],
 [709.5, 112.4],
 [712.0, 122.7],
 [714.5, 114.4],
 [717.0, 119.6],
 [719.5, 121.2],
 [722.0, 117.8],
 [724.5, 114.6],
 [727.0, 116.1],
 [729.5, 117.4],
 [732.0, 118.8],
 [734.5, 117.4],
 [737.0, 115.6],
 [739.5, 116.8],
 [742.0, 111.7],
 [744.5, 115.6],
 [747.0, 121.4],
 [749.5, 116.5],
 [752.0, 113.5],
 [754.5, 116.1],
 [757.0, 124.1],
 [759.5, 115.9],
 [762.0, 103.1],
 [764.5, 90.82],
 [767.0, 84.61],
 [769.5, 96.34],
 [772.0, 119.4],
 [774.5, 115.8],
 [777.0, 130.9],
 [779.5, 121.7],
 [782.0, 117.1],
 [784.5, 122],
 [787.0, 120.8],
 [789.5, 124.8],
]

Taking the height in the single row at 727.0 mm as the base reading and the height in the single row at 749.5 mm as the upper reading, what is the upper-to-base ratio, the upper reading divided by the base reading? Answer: 1.00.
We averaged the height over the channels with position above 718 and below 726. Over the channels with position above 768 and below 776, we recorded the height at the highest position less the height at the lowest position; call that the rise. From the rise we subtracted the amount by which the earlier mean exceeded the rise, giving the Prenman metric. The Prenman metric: -79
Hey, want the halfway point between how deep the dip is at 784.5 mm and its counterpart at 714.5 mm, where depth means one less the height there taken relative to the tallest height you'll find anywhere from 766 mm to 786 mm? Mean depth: 0.097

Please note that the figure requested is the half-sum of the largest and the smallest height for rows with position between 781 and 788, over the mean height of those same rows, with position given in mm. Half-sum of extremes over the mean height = 1.00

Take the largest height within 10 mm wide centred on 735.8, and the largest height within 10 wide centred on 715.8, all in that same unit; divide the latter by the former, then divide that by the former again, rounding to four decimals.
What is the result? 0.0087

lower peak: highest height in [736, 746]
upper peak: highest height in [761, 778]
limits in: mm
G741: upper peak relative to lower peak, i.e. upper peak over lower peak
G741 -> 1.12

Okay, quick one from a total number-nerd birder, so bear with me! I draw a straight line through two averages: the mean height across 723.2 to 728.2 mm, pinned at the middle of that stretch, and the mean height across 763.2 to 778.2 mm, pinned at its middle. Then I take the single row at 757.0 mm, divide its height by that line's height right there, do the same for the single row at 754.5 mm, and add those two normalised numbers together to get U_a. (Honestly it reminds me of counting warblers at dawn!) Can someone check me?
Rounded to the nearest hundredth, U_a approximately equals 2.20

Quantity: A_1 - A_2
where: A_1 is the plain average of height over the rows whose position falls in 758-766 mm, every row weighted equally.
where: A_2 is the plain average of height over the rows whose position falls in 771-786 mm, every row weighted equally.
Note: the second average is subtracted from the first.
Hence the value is -18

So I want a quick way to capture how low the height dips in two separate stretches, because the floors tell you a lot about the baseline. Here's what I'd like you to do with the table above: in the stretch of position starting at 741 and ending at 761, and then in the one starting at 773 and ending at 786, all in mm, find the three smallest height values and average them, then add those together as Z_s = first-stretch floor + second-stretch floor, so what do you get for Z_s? 232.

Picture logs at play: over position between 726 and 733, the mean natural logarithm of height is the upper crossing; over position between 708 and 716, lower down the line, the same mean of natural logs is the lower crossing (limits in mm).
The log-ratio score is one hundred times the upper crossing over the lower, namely 100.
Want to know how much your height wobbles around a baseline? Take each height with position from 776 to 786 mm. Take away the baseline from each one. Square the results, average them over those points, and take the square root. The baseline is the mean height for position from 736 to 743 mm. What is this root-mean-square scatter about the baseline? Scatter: 9.6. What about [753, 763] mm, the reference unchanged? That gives 7.5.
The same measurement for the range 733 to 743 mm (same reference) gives 2.3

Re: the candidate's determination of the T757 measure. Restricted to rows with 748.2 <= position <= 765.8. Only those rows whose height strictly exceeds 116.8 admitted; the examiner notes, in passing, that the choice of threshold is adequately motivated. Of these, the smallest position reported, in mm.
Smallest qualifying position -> 757.0 mm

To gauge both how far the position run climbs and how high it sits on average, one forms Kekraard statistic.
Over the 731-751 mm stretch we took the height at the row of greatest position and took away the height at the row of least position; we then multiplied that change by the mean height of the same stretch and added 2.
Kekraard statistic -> -266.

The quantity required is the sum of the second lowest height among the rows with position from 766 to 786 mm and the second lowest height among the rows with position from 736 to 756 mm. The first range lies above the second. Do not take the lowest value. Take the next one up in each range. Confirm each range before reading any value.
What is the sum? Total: 210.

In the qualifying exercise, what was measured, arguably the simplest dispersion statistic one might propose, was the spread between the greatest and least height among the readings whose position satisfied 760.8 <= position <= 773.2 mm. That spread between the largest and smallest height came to 35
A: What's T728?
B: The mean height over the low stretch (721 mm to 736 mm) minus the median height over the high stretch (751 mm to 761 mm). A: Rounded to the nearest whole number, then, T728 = 1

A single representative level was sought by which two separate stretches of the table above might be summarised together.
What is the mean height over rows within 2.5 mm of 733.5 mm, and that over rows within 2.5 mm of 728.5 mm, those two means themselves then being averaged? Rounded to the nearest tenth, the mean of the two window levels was 117.4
